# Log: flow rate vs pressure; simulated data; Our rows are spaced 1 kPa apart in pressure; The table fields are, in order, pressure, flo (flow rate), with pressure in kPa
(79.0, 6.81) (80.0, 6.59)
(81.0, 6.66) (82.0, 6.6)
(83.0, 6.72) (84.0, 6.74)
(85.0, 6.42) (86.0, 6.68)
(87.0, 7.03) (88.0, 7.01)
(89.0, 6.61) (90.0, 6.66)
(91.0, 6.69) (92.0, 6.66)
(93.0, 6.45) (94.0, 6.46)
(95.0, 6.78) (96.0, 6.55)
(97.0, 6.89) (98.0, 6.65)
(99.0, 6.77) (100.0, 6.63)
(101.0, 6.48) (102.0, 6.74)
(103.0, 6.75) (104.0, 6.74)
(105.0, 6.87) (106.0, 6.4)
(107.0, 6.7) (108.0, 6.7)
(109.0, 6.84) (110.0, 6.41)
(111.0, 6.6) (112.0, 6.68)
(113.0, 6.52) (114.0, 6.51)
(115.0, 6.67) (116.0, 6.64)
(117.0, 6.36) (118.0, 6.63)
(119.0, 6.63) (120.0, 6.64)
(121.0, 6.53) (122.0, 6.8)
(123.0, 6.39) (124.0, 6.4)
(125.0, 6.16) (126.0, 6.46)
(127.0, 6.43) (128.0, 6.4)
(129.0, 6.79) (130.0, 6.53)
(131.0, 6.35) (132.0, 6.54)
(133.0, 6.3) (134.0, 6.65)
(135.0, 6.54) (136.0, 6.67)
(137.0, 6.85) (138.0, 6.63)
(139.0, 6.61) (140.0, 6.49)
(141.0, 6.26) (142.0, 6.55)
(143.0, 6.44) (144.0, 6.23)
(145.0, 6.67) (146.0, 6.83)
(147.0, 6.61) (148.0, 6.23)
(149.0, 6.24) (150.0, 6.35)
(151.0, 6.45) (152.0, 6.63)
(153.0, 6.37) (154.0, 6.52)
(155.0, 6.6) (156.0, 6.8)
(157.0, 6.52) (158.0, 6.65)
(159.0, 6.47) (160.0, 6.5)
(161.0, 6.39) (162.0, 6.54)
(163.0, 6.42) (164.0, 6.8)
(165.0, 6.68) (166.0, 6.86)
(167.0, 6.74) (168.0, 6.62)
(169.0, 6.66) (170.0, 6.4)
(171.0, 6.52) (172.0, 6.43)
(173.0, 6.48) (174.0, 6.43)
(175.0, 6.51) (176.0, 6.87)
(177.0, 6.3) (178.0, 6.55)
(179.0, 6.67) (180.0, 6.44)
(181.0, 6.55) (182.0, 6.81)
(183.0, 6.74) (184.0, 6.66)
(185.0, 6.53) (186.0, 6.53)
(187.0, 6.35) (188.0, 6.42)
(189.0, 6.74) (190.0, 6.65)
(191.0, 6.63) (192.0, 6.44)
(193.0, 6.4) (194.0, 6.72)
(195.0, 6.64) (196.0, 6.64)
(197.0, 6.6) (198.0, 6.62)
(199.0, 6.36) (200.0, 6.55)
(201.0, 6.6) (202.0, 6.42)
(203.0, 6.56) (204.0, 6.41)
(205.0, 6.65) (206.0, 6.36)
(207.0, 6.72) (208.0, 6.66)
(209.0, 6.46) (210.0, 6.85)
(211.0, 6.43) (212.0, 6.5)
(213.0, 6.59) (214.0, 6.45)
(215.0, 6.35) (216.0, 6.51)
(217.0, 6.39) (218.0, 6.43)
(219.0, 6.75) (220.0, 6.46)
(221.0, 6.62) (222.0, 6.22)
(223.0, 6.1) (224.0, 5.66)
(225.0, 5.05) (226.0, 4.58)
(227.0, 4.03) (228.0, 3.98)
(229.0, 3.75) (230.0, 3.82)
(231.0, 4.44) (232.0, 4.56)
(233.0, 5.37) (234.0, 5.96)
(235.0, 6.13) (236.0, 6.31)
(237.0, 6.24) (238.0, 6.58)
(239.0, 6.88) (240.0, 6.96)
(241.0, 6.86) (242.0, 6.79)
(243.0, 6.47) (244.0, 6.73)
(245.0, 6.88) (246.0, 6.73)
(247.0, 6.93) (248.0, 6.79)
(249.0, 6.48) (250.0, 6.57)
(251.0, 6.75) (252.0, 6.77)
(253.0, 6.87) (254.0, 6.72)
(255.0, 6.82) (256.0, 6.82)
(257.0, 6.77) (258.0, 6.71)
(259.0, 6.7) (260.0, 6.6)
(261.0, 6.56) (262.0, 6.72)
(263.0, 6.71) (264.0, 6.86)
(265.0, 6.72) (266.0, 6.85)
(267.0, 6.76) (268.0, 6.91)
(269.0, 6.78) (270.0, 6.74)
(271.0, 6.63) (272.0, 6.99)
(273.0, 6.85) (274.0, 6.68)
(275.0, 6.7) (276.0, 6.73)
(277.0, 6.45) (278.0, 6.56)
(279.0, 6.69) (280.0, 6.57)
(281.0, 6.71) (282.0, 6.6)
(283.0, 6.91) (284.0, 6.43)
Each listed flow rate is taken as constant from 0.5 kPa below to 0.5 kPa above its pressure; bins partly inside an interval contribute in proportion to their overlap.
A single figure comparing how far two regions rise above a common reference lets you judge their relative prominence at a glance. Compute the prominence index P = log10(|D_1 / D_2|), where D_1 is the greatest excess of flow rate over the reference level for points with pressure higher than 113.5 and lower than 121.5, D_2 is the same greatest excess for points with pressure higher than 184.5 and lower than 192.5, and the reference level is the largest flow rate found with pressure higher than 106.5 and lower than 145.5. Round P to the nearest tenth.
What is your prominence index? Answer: 0.2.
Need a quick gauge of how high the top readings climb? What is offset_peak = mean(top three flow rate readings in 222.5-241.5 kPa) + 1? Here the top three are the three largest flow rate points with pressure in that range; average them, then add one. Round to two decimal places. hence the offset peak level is 7.90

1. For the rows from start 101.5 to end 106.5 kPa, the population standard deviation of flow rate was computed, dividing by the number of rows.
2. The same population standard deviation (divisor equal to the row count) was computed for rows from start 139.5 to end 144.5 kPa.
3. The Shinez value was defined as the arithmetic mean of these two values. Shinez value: 0.14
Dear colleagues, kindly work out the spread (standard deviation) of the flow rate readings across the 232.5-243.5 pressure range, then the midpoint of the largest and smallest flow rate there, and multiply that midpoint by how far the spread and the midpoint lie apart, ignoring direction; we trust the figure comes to 35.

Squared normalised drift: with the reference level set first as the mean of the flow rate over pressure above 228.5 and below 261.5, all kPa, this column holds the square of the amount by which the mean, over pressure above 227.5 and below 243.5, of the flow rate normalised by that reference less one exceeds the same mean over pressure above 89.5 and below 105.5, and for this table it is 0.0241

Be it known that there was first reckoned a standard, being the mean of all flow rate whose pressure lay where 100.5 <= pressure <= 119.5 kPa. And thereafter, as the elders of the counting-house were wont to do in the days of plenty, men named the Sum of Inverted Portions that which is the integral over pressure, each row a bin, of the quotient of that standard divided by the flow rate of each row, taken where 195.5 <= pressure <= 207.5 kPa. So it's 12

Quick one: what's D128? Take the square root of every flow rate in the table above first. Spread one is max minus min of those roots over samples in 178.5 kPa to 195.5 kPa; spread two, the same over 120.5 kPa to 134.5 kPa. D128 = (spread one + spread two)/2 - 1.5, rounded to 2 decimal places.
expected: -1.39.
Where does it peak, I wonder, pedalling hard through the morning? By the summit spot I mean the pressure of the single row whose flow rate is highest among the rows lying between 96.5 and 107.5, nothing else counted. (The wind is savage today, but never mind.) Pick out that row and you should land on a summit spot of 97.0 kPa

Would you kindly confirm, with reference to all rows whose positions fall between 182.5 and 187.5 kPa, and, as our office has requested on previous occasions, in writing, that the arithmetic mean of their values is 6.56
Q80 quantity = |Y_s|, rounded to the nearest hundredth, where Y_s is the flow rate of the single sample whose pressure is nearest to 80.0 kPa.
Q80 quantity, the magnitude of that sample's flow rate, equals 6.59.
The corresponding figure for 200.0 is 6.55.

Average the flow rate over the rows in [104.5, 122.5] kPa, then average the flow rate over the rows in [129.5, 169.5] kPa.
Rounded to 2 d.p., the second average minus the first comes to -0.07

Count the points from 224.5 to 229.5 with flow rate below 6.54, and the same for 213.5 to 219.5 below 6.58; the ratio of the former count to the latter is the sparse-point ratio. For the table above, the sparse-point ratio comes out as 1.0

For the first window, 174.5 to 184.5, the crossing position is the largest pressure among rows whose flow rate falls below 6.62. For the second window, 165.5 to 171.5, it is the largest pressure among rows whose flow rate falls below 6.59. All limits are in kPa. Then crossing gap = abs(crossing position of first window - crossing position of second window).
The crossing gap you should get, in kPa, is 10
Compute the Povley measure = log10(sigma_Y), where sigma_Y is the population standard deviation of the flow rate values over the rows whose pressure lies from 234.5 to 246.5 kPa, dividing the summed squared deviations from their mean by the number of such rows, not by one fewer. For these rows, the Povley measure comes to -0.57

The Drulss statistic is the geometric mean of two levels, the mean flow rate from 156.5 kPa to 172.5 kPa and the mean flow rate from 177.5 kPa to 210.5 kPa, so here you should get 6.6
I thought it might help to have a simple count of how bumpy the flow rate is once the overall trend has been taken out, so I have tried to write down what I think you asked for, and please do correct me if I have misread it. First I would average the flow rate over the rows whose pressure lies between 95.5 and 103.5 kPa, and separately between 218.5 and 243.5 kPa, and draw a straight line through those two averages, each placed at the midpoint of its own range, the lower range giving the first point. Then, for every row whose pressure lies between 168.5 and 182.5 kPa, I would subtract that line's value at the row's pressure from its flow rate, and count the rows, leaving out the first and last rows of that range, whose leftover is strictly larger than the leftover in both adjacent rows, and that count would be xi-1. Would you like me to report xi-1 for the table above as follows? 4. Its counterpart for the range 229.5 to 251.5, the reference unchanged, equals 4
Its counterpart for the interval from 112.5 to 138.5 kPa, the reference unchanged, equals 9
